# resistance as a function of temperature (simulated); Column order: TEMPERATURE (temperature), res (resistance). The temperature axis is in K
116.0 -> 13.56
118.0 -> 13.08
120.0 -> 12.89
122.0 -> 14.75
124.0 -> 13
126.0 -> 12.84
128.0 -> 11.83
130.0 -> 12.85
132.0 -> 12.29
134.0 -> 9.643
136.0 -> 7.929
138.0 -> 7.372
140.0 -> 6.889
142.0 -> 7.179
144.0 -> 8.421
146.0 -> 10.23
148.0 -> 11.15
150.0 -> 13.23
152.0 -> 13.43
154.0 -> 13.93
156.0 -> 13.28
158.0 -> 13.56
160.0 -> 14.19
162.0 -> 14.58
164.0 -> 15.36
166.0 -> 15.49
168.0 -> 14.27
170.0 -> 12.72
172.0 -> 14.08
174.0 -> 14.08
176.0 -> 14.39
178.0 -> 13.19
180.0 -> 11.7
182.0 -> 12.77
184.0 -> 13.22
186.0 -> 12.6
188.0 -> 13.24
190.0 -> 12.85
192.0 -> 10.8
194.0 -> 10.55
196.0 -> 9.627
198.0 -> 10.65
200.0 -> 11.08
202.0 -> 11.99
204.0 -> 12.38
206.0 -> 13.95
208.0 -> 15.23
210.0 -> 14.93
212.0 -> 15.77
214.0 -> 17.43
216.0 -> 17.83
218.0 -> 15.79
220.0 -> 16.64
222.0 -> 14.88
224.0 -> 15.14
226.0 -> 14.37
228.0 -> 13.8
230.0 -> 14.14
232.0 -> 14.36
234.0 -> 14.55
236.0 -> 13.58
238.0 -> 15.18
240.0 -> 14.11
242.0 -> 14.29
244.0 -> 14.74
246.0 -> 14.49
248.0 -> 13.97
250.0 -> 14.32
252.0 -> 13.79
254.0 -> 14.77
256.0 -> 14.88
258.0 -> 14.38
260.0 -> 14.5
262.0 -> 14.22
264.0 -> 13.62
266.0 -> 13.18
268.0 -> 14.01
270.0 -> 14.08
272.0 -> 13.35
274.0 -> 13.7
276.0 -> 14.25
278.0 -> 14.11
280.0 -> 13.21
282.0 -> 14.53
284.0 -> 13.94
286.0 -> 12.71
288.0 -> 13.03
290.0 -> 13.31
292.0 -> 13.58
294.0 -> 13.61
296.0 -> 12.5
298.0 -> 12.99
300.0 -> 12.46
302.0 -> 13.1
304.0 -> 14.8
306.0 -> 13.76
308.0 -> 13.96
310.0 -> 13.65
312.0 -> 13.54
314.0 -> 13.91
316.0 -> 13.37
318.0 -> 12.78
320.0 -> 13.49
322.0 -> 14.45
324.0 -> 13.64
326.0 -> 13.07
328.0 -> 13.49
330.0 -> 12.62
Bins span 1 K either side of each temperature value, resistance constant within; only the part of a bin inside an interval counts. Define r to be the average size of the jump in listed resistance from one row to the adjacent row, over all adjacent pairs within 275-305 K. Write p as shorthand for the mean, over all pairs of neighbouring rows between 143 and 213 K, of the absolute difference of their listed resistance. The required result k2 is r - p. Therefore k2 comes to -0.16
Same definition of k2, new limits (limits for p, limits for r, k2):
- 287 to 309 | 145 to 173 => 0.19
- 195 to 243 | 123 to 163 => 0.05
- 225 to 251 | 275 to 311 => 0.09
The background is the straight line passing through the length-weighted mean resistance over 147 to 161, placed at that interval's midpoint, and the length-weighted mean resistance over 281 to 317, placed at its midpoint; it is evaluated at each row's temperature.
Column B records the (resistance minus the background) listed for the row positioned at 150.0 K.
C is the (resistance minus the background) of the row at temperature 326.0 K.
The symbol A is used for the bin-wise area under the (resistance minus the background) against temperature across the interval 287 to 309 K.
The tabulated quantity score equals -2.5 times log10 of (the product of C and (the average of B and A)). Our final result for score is 1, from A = -2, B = 0.0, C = -0.5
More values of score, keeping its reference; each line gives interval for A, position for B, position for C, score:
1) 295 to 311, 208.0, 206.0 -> 2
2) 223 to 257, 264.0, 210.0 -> -4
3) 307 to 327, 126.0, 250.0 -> 1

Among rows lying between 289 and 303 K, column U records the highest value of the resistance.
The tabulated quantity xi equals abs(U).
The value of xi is 13.6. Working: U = 13.61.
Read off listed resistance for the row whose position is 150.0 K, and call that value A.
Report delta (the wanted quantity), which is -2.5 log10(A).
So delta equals -2.80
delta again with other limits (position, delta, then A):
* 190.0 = -2.77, 12.85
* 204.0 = -2.73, 12.38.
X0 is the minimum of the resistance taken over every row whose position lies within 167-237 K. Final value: 9.627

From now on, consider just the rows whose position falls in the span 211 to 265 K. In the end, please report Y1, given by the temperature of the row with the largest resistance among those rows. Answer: 216.0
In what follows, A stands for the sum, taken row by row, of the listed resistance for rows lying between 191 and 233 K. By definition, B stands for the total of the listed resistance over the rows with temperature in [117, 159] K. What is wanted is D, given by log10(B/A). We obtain -0.08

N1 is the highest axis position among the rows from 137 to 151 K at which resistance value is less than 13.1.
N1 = 148.0 K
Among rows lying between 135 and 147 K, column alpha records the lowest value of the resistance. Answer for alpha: 6.889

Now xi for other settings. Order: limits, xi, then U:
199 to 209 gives 15.2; 15.23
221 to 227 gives 15.1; 15.14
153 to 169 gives 15.5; 15.49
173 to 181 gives 14.4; 14.39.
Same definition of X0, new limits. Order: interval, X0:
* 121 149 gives 6.889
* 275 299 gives 12.5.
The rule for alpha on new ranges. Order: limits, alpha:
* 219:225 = 14.88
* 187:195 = 10.55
